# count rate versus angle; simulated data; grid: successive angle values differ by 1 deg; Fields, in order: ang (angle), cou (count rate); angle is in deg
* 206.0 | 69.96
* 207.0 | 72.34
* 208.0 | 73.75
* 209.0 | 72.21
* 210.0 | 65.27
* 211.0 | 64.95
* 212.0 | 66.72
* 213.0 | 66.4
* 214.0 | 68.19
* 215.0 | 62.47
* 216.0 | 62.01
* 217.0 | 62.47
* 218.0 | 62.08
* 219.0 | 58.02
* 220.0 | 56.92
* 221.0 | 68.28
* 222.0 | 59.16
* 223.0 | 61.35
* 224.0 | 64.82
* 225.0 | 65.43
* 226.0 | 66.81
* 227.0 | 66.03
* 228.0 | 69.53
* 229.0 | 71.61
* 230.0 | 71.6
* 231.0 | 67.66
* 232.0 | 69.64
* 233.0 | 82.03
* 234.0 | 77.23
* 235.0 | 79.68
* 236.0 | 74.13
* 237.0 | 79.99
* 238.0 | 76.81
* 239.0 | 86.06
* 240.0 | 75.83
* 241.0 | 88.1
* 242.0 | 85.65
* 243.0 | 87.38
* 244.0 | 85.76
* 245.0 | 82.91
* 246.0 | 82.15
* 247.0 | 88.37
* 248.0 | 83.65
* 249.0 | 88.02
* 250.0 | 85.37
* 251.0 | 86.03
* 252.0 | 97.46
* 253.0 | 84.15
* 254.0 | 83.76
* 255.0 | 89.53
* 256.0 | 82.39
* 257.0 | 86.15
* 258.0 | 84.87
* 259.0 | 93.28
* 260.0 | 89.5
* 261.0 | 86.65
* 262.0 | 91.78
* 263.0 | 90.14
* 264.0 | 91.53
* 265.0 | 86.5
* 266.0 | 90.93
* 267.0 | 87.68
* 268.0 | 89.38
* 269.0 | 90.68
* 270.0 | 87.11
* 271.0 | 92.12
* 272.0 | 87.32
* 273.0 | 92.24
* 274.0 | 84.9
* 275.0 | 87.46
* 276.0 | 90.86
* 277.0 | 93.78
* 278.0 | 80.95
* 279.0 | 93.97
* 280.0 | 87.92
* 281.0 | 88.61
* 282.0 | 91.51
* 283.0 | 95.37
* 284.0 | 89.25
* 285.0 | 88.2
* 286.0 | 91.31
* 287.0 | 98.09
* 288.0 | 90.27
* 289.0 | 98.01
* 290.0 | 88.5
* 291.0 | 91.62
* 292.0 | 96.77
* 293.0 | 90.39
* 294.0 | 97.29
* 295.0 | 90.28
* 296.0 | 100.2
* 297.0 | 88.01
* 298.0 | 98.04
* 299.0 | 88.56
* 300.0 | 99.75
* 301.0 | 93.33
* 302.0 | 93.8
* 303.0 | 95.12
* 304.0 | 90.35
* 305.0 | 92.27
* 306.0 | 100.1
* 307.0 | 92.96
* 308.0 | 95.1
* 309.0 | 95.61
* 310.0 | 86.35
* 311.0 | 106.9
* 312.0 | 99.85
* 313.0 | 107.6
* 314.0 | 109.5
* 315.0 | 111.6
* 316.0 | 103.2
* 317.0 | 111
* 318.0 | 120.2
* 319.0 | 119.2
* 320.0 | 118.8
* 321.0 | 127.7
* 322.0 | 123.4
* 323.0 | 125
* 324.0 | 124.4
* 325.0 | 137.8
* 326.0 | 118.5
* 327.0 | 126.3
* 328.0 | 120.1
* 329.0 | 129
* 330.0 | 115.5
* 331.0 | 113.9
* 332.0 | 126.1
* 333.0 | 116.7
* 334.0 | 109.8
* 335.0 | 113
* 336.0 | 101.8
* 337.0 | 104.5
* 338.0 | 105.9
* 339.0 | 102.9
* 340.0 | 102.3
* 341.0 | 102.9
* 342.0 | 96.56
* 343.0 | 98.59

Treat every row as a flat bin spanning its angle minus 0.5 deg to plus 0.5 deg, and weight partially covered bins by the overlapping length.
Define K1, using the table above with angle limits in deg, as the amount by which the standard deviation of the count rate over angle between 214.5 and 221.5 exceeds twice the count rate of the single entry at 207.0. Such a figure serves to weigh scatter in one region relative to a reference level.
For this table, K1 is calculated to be -141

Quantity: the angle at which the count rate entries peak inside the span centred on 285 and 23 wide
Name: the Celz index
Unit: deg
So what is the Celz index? 296.0 deg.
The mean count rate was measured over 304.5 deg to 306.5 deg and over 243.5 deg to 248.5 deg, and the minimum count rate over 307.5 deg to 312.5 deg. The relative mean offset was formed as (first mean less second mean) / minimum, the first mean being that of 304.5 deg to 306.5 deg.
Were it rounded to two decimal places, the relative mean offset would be 0.13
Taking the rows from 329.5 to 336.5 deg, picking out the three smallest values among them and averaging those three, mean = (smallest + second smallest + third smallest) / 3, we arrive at 108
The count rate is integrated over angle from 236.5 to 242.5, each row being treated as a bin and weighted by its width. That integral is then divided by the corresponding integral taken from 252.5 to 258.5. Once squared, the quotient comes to 0.93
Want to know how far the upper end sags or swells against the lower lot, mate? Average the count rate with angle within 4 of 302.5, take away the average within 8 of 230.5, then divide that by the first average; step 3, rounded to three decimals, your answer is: 0.240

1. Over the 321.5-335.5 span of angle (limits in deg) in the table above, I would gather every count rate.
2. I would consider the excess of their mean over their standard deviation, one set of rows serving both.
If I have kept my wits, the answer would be 114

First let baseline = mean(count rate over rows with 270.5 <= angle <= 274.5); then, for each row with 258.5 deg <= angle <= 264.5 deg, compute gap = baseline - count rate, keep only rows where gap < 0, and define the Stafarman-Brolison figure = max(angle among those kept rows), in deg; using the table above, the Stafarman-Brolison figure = 264.0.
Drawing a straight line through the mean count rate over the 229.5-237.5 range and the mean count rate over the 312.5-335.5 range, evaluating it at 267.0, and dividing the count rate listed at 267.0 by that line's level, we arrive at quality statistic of 0.96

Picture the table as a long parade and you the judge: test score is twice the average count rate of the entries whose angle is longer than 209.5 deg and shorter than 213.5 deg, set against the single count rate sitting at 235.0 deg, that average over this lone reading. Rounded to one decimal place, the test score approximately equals 1.7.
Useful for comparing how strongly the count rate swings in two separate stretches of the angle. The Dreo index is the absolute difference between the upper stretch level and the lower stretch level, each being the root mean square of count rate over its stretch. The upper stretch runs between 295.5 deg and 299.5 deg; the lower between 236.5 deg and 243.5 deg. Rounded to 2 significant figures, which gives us 11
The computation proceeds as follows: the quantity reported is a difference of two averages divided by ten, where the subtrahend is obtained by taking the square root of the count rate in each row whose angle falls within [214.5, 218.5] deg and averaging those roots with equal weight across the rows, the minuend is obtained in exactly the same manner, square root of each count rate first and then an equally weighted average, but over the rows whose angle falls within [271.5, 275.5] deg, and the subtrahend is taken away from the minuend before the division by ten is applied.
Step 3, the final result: 0.15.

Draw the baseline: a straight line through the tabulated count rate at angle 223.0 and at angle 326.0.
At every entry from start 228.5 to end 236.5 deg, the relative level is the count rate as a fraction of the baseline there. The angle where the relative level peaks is 233.0 deg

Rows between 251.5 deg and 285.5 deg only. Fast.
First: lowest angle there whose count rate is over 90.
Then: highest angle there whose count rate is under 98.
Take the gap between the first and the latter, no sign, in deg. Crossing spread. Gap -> 33 deg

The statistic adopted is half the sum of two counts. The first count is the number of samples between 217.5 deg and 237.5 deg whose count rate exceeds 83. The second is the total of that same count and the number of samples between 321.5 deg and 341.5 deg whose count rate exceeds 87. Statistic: 10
